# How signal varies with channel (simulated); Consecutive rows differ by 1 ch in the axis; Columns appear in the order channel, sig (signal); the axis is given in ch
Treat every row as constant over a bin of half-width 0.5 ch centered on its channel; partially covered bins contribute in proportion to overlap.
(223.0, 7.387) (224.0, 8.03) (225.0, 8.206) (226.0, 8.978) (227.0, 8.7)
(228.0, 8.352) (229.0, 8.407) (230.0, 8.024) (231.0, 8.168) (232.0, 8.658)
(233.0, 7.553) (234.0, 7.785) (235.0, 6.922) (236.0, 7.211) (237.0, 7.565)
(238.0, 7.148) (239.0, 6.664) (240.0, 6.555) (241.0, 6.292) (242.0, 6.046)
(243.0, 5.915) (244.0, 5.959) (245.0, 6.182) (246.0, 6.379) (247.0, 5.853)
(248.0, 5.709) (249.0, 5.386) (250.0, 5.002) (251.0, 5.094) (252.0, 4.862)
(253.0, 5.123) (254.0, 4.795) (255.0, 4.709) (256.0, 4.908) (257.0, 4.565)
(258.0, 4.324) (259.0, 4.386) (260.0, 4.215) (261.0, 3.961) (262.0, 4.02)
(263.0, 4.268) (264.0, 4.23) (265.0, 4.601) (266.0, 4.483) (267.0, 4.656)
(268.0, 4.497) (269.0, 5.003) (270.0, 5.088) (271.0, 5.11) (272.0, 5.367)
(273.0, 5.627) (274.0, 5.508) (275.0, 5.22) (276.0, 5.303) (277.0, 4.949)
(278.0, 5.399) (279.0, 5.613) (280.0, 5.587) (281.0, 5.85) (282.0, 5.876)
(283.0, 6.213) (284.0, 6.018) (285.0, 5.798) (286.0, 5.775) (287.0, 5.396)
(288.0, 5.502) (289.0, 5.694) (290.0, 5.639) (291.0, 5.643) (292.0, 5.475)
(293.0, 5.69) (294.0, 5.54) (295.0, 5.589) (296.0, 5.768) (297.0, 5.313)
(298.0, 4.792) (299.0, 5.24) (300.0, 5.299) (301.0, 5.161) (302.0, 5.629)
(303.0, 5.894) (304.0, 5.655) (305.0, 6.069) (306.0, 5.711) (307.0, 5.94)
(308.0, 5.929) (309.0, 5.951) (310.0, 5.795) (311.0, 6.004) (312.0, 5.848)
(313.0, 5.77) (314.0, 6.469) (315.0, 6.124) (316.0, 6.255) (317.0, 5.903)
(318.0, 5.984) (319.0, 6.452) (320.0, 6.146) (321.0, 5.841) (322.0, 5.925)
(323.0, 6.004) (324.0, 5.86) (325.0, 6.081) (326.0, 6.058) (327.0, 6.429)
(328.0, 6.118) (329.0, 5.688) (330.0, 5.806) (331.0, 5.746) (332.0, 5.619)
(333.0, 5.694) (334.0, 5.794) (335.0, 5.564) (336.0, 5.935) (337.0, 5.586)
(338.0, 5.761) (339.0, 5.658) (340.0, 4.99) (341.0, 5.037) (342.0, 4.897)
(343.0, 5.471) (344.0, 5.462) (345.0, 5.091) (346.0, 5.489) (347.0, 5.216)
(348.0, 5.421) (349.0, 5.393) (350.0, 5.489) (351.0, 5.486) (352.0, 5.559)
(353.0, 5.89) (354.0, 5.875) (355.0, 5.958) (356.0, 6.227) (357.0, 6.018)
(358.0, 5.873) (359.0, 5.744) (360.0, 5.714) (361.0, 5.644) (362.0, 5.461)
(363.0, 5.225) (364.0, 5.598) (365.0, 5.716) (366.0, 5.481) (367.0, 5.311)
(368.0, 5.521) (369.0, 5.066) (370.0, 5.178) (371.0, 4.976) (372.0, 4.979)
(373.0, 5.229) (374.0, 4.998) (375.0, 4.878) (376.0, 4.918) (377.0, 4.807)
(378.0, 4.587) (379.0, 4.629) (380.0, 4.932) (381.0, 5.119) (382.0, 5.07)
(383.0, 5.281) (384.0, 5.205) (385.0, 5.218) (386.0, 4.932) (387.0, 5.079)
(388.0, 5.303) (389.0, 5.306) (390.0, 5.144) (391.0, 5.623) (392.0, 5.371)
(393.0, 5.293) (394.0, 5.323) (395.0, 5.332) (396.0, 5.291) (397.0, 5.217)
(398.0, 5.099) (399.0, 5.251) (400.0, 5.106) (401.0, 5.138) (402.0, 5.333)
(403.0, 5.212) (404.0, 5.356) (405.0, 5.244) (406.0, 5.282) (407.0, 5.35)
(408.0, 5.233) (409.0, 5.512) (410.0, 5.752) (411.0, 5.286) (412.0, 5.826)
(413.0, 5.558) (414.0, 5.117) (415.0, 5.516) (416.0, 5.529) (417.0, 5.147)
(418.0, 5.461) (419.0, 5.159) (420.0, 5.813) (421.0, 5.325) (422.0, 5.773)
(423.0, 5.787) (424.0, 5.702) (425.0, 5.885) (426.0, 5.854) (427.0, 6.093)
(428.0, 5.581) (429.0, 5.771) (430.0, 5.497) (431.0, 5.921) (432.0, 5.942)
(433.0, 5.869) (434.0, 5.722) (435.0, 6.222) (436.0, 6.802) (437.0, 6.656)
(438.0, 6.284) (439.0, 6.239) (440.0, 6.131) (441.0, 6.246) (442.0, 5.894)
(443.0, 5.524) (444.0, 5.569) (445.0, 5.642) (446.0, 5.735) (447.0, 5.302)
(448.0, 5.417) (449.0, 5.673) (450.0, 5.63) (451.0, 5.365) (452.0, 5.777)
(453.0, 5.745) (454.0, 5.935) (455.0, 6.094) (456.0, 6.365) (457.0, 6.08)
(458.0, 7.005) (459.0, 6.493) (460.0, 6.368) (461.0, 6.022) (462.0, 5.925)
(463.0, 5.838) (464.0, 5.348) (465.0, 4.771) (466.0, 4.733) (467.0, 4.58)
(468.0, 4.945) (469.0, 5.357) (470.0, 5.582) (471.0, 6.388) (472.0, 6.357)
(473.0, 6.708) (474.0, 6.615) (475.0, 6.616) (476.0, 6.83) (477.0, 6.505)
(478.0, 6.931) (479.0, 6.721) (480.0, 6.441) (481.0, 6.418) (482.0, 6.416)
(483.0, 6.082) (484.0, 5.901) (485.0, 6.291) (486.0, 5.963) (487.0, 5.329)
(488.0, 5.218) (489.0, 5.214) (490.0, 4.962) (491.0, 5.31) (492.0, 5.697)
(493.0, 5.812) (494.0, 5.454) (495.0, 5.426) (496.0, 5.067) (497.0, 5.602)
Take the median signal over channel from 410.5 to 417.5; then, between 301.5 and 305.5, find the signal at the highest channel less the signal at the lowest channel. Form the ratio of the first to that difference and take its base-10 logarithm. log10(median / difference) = 1.1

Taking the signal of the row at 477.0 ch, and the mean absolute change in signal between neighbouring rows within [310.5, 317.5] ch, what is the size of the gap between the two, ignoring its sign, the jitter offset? 6.2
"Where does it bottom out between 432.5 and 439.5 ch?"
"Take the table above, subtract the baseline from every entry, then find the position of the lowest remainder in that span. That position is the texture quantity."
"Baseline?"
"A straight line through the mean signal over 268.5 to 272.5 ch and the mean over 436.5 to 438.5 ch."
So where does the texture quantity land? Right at 434.0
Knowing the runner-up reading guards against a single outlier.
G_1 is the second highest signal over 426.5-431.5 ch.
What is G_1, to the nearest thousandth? 5.921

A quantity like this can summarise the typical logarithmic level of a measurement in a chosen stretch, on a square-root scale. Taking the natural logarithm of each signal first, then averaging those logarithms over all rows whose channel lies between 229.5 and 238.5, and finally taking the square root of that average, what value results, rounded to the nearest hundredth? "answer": 1.43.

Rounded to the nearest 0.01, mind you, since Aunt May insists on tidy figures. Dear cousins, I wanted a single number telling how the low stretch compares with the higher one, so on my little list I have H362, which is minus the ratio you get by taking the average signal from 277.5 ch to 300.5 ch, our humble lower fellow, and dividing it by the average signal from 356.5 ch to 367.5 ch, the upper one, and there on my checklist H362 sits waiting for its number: -1.00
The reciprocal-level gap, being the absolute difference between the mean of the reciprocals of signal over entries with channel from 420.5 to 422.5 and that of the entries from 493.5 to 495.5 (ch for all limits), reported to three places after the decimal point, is 0.003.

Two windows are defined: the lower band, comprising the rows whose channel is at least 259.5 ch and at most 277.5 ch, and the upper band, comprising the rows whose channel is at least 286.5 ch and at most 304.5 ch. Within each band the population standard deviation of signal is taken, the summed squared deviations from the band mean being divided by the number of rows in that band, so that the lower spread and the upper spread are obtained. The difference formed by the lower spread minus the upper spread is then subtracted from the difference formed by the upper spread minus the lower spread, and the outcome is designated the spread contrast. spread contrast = -0.51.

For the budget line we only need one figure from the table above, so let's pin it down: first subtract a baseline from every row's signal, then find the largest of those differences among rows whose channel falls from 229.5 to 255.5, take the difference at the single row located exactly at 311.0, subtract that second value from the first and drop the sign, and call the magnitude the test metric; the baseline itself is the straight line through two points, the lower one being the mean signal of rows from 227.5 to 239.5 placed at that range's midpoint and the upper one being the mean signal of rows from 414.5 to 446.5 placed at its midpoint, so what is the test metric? 1.90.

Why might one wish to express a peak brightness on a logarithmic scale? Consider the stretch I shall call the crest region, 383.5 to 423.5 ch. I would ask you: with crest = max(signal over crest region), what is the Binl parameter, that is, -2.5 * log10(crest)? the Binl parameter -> -1.91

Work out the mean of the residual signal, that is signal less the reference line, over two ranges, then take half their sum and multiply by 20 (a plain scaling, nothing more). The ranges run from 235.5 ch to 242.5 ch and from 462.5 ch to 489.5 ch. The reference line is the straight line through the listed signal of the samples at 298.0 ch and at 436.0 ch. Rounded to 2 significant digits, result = 14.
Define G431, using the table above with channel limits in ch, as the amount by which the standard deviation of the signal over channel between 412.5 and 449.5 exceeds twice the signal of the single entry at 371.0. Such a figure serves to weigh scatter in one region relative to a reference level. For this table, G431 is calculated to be -9.6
